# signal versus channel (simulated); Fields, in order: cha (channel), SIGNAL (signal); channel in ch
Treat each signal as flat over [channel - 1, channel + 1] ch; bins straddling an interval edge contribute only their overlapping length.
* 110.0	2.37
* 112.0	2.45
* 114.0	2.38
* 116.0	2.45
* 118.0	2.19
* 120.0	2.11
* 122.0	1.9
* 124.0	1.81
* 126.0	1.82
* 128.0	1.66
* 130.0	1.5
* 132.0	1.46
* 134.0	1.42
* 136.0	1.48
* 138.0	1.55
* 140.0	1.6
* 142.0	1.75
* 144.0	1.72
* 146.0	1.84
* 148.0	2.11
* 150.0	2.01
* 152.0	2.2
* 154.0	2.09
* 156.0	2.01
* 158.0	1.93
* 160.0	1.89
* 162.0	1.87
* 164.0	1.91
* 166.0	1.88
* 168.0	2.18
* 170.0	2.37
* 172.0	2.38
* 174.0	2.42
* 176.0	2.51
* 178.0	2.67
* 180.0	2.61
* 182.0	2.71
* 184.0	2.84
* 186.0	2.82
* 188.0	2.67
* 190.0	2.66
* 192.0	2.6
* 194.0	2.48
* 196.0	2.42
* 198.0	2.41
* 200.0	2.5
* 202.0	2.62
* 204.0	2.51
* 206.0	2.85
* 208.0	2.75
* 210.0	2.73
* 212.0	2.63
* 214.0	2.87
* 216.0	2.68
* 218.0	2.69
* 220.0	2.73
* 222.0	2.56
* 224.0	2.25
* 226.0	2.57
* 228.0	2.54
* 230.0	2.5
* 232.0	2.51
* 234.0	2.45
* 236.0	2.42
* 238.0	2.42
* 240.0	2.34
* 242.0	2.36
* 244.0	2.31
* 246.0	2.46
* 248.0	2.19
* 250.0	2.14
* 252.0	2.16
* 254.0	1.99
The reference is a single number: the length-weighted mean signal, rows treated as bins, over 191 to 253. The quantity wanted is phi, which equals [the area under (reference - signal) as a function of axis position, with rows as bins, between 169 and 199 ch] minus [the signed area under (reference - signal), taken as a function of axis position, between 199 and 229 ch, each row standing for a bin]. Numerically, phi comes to 2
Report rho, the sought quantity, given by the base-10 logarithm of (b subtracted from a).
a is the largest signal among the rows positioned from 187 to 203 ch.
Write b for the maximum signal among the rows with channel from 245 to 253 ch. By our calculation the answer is -0.7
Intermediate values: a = 2.67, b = 2.46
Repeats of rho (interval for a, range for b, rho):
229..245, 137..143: -0.1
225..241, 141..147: -0.1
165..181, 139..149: -0.3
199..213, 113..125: -0.4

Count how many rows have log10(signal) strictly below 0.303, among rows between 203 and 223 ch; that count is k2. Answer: 0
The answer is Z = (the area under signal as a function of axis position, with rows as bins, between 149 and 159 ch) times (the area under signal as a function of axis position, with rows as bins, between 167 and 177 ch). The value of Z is 486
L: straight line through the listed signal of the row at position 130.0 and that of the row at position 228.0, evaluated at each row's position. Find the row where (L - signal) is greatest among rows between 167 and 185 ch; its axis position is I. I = 168.0 ch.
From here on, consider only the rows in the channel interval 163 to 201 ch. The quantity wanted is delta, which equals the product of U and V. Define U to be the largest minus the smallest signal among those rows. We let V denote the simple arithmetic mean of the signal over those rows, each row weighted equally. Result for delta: 2.4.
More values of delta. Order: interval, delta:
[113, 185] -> 2.9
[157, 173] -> 1.0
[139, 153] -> 1.1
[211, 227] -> 1.6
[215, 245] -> 1.2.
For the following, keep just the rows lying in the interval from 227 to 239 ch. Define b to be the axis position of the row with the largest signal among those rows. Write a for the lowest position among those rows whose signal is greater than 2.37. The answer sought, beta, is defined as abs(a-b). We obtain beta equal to 0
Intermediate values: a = 228.0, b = 228.0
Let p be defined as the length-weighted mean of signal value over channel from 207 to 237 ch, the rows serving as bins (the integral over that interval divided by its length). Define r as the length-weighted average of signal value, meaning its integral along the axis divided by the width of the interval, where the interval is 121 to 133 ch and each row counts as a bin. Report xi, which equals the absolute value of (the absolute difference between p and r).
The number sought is 0.90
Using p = 2.59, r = 1.7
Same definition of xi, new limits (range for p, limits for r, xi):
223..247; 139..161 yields 0.50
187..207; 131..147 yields 0.97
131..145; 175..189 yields 1.12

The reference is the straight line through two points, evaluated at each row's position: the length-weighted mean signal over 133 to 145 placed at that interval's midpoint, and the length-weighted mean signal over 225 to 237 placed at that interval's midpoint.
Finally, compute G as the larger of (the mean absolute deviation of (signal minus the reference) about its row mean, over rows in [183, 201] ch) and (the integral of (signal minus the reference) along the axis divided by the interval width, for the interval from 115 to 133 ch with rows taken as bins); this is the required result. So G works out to 0.44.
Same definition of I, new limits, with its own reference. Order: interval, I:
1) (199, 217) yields 204.0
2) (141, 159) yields 144.0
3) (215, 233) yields 224.0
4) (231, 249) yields 248.0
